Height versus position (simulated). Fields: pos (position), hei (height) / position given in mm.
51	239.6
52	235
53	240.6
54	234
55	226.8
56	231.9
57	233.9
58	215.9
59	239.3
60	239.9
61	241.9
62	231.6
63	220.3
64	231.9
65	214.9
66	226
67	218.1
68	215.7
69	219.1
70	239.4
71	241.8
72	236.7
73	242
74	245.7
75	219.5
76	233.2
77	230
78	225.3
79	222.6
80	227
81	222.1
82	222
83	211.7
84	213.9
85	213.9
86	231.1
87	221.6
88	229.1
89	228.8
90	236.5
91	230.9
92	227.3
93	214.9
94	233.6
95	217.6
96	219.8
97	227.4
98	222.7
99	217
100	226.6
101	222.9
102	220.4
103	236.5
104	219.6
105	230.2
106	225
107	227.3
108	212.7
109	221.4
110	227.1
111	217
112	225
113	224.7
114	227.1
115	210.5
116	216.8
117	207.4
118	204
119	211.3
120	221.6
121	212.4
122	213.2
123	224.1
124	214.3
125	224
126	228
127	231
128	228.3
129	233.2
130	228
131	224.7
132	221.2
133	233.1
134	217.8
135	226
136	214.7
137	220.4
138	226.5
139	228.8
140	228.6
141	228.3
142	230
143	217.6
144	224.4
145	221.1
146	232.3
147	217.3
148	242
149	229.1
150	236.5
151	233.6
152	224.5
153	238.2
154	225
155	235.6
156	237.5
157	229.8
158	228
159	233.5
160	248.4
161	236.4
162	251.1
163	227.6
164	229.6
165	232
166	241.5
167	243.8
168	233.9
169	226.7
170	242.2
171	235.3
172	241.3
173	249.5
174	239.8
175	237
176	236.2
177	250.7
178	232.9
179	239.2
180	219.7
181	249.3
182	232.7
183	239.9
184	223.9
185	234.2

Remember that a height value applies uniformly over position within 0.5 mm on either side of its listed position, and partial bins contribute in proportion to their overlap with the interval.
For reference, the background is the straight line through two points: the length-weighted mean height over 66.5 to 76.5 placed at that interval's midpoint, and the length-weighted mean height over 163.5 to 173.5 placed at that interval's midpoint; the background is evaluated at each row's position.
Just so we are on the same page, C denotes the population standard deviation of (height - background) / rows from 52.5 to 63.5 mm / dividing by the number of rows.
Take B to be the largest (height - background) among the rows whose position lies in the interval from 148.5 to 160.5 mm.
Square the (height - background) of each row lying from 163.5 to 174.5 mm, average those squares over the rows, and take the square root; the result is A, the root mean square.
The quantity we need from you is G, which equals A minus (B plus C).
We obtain -13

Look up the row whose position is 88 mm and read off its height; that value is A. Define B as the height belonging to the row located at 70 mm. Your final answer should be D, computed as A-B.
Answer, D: -10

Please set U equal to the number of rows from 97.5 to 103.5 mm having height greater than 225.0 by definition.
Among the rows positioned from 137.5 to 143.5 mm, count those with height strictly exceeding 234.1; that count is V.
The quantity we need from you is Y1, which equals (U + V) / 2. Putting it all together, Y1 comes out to 1.0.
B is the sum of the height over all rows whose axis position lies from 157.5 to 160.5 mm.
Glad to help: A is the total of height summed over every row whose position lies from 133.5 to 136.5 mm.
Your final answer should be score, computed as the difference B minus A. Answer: 51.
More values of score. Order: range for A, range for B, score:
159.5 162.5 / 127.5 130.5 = -46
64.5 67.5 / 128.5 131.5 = 27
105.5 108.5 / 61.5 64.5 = 19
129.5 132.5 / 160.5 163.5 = 41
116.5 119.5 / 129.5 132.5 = 51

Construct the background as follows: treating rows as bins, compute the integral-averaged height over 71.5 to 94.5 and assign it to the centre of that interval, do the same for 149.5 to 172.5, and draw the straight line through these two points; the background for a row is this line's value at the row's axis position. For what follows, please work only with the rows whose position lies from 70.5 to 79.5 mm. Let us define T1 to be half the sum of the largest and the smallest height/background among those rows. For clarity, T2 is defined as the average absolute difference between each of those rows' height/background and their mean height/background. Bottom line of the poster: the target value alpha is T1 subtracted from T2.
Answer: -0.994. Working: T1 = 1.029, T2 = 0.0349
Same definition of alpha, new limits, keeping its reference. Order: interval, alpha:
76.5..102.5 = -0.962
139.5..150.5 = -0.958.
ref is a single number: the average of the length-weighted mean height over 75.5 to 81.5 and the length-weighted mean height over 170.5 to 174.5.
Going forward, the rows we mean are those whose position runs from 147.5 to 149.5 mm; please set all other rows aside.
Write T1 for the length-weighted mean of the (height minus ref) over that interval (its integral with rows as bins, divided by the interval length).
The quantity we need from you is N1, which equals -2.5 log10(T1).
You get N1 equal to -0.4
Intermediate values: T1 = 1.5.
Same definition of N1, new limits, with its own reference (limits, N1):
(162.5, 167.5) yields 0.2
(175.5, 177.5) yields -2.4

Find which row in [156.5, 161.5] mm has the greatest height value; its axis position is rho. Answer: 160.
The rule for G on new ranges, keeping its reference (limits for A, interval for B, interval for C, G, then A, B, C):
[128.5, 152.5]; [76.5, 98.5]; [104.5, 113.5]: 2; 11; 4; 5.2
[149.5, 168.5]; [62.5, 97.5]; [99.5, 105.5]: -13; 7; 14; 5.9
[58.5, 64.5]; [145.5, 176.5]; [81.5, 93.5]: -14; 8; 14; 7.9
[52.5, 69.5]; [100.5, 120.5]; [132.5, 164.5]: -2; 10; 3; 8.0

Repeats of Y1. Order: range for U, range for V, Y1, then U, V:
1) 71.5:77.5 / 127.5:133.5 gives 2.5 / 5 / 0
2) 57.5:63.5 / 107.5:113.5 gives 2.0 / 4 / 0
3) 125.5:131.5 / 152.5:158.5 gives 4.0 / 5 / 3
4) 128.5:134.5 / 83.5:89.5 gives 1.5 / 3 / 0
